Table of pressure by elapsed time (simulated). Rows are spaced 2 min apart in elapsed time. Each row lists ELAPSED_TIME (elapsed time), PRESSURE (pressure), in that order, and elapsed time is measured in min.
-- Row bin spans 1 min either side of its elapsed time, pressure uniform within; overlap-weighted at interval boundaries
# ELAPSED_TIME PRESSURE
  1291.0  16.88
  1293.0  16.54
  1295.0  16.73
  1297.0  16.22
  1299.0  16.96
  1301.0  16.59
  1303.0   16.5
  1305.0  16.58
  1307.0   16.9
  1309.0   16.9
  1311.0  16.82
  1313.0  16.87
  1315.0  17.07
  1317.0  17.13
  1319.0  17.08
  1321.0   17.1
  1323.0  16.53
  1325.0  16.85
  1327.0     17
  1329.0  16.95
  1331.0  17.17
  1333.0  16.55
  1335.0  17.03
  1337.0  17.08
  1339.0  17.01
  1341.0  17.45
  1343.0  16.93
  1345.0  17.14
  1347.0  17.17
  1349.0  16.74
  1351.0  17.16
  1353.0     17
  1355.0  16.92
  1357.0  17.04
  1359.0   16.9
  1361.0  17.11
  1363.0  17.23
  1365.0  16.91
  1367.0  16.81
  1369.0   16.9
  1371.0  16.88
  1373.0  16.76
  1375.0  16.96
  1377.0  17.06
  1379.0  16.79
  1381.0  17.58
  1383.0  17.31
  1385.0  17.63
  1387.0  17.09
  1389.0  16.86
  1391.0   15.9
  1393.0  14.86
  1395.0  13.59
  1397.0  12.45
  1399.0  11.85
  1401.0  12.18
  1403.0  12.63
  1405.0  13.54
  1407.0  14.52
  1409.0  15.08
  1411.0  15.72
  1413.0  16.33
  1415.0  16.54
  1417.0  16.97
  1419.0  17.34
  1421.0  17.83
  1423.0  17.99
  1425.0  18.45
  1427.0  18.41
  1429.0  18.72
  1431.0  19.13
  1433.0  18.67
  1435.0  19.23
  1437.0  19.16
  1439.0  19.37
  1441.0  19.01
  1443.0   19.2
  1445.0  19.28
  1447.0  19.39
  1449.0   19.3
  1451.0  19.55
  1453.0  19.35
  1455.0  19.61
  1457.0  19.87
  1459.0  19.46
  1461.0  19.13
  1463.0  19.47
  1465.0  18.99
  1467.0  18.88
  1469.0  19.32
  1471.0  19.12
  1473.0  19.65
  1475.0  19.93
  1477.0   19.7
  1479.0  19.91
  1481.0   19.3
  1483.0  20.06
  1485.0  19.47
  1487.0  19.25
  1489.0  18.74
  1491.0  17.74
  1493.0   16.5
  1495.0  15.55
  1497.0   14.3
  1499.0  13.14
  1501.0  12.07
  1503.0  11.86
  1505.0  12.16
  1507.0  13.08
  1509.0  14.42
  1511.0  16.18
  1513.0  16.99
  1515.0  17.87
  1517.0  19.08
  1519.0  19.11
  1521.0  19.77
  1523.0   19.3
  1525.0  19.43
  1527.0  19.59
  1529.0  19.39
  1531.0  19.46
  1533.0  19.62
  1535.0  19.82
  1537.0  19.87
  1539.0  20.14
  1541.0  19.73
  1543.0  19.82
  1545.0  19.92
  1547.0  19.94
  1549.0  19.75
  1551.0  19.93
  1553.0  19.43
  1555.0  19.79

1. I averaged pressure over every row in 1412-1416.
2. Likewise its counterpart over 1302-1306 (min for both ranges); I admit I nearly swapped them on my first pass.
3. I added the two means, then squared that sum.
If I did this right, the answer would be 1087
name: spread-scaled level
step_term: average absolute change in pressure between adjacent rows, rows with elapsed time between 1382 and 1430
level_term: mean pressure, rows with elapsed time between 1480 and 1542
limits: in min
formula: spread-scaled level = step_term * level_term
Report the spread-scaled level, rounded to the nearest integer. 10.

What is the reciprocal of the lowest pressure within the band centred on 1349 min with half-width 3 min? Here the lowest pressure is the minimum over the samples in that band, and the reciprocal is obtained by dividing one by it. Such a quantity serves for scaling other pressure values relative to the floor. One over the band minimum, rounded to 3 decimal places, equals 0.060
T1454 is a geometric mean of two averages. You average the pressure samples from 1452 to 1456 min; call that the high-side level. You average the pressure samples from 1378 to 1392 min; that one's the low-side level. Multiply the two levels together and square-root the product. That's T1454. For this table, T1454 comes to 18.2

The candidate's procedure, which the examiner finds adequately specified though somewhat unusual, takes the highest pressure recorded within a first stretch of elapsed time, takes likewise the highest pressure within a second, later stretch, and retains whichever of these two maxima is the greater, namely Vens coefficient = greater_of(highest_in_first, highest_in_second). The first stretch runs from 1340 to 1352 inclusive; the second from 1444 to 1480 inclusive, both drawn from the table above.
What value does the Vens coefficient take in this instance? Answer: 19.9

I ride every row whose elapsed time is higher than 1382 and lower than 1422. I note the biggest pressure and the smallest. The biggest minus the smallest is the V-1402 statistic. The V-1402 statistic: 6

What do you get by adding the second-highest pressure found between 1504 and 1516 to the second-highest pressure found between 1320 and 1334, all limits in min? 34.1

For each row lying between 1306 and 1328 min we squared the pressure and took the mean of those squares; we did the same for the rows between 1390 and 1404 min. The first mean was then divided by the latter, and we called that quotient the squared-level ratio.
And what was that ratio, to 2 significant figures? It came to 1.6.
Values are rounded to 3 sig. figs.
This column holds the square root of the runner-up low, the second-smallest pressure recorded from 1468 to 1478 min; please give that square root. 4.40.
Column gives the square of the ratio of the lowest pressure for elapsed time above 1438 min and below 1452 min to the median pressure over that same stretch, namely 0.970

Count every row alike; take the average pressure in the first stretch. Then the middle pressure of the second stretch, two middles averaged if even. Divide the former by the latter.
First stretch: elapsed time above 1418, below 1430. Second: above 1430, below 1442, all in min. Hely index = 0.95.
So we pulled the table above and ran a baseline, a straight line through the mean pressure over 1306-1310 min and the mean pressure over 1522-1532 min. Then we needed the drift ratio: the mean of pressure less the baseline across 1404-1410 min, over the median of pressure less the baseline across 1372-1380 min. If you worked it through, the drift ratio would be 5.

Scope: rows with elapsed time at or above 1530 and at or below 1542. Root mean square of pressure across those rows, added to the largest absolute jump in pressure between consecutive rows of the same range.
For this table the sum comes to 20.2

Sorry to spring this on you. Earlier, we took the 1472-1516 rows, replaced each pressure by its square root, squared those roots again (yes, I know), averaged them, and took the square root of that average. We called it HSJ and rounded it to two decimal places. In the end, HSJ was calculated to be 4.09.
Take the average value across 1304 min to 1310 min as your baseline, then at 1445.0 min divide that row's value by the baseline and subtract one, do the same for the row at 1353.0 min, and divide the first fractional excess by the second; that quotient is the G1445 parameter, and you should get 12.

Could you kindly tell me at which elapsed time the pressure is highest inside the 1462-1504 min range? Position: 1483.0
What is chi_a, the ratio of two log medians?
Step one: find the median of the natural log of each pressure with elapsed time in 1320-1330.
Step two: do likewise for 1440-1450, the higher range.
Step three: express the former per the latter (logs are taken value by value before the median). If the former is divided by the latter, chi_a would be 0.96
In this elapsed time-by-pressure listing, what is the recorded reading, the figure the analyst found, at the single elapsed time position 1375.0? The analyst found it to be 16.96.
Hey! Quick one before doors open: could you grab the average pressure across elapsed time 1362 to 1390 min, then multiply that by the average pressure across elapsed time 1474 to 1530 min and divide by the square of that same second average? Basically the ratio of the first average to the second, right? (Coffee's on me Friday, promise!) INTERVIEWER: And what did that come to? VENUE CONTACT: 0.99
